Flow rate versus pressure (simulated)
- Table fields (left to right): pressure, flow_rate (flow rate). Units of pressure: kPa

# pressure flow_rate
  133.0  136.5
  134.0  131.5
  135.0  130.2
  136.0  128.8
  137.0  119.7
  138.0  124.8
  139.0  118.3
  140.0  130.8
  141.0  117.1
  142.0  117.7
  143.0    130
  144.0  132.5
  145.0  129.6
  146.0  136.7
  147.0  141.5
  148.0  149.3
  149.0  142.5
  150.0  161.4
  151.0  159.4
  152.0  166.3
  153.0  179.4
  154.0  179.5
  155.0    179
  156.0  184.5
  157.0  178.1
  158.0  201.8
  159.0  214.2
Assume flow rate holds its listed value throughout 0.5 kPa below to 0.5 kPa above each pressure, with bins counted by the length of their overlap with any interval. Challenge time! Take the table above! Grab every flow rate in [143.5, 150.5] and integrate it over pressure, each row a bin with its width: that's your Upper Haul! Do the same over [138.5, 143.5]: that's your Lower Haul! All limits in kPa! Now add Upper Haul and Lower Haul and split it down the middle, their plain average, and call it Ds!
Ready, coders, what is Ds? 804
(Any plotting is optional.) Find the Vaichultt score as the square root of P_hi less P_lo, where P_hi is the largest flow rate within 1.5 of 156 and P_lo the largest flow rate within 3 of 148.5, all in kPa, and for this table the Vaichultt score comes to 4.8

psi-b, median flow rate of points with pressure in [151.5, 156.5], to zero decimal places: 179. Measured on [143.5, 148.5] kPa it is 137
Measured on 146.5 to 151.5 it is 149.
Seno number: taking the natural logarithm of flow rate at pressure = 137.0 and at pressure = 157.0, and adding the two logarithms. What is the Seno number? 10.0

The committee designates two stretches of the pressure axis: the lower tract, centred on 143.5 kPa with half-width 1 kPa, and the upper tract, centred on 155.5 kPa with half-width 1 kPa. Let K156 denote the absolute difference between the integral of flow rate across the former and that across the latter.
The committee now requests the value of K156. 101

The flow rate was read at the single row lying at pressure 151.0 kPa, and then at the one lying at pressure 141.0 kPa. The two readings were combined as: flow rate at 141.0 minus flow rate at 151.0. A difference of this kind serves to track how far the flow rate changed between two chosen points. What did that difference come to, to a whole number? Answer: -42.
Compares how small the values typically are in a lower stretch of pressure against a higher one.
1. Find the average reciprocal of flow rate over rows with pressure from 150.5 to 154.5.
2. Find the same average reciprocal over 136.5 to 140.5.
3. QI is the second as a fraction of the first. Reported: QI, 1.39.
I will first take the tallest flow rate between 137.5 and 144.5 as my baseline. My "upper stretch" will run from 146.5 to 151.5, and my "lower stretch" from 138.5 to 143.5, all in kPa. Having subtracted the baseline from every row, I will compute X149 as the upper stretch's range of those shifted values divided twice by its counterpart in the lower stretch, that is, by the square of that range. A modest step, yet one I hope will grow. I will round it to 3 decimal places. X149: 0.106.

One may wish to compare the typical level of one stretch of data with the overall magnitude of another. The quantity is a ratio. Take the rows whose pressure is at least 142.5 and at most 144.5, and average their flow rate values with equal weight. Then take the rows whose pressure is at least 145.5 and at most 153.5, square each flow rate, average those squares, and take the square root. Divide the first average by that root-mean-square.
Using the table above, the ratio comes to 0.85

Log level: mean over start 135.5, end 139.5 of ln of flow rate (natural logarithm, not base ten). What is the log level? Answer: 4.81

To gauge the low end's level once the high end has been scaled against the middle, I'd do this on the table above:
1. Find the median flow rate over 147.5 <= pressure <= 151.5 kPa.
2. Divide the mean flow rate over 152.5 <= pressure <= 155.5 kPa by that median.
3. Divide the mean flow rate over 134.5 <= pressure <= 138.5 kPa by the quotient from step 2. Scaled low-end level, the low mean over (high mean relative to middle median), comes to 108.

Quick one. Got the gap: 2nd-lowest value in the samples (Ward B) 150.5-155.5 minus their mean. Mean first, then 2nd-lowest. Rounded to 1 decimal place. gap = -6.4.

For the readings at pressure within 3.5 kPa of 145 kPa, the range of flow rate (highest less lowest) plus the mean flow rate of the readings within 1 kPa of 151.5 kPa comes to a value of 194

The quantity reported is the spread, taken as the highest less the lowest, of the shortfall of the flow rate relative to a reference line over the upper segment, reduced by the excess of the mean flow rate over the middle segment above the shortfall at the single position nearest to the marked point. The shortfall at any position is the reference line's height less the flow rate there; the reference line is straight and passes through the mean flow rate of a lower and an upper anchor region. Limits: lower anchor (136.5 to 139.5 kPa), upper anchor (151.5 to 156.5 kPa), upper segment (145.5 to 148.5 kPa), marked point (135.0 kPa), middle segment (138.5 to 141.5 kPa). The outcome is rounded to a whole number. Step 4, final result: -136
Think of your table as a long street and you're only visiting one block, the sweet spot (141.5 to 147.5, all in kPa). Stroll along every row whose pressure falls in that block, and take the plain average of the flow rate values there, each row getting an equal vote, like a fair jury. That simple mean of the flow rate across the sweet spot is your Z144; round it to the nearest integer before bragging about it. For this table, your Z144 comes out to 131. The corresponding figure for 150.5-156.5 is 175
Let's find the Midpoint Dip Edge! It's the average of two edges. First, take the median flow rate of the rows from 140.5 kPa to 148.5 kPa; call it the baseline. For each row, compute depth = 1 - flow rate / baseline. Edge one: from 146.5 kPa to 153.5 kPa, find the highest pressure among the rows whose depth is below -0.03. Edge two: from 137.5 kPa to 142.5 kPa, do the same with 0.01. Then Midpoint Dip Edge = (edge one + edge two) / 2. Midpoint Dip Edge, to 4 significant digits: 146.5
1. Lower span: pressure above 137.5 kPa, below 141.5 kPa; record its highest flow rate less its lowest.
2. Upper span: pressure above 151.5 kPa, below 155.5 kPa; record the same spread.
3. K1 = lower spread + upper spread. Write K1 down 27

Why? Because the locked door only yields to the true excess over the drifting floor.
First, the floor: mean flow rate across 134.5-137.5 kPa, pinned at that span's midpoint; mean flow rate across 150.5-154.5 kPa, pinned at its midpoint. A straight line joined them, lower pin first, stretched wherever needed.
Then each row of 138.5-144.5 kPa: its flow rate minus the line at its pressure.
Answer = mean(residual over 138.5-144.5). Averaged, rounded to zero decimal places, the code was -17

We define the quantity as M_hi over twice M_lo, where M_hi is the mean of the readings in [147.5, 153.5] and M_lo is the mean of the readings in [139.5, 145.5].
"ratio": 0.63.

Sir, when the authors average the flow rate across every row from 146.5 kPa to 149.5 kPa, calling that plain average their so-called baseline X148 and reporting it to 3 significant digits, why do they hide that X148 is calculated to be 144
